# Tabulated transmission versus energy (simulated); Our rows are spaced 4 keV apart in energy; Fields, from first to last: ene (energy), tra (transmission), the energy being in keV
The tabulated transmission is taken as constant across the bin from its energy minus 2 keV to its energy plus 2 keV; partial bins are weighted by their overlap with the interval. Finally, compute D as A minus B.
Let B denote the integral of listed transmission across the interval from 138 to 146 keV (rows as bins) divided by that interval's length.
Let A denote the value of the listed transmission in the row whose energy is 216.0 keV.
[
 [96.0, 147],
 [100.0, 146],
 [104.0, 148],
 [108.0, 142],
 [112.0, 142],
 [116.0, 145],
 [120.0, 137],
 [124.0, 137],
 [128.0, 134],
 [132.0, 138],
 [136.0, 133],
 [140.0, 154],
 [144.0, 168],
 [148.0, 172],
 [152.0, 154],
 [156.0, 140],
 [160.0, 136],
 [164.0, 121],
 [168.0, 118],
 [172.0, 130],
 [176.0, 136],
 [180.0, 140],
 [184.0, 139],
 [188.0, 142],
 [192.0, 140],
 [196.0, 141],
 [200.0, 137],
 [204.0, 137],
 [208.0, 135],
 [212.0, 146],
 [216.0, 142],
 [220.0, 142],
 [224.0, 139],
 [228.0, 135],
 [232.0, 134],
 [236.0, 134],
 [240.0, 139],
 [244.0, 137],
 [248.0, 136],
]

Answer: -19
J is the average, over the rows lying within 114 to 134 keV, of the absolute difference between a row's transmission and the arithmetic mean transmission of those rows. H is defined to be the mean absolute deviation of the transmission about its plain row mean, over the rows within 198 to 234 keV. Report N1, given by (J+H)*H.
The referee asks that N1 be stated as 20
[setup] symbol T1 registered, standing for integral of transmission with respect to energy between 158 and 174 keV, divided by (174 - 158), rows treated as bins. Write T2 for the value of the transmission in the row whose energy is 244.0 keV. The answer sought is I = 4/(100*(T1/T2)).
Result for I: 0.0434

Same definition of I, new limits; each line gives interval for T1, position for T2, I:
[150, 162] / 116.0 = 0.0405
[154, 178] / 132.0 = 0.0424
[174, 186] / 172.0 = 0.0376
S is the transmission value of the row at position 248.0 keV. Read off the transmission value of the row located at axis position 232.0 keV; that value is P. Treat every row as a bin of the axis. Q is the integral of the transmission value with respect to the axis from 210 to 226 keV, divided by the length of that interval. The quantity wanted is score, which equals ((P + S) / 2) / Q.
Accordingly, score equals 0.95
